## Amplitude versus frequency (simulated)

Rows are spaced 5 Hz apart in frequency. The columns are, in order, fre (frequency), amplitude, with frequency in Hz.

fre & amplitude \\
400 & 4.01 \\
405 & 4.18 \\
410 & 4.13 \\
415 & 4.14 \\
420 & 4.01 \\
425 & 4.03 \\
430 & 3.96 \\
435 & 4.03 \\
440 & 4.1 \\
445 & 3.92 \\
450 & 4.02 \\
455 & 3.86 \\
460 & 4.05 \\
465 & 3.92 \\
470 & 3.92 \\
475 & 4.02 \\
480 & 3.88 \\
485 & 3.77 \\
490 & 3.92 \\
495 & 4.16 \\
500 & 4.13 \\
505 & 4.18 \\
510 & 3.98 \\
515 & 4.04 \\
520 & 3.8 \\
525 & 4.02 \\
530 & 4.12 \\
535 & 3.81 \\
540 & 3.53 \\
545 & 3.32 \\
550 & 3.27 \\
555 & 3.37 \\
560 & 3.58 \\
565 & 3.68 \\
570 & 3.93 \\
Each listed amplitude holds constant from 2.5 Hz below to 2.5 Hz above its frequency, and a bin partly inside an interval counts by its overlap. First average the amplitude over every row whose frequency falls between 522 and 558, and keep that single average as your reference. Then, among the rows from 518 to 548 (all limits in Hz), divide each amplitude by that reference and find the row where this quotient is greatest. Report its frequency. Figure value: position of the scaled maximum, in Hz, 530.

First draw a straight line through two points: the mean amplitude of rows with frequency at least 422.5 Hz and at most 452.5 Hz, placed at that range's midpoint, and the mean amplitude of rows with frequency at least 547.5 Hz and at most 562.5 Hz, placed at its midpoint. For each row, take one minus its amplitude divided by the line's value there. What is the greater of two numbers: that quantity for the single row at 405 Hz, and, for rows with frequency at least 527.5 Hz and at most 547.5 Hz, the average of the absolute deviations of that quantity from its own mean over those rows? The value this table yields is 0.069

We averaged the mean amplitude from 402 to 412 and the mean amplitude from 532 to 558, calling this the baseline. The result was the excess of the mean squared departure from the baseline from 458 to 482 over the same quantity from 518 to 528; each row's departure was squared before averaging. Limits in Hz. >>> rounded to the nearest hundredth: 0.00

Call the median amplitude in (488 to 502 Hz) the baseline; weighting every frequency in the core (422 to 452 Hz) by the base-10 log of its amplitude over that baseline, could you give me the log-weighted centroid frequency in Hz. 437.9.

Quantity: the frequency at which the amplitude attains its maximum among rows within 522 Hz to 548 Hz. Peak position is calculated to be 530 Hz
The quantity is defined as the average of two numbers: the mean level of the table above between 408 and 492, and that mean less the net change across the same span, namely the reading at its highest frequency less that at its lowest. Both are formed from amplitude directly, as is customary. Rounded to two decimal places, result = 4.09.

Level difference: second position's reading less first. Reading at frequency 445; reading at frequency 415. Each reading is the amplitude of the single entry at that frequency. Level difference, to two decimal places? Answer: 0.22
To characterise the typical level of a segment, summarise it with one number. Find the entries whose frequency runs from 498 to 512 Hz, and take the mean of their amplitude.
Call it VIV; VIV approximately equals 4.10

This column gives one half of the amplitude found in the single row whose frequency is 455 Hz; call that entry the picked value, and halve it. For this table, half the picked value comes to 1.93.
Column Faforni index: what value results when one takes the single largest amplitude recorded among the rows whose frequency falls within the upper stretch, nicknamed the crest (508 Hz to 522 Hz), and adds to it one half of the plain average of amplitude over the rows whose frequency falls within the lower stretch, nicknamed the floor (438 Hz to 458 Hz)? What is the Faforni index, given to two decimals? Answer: 6.03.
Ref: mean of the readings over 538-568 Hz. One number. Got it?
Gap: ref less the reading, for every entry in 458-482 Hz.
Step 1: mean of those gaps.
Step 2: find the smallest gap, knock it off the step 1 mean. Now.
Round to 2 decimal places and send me 0.09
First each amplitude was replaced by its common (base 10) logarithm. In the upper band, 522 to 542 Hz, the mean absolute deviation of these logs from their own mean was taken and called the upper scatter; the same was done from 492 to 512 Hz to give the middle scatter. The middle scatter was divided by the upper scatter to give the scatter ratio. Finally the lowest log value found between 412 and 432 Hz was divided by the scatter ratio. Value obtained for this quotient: 1.9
